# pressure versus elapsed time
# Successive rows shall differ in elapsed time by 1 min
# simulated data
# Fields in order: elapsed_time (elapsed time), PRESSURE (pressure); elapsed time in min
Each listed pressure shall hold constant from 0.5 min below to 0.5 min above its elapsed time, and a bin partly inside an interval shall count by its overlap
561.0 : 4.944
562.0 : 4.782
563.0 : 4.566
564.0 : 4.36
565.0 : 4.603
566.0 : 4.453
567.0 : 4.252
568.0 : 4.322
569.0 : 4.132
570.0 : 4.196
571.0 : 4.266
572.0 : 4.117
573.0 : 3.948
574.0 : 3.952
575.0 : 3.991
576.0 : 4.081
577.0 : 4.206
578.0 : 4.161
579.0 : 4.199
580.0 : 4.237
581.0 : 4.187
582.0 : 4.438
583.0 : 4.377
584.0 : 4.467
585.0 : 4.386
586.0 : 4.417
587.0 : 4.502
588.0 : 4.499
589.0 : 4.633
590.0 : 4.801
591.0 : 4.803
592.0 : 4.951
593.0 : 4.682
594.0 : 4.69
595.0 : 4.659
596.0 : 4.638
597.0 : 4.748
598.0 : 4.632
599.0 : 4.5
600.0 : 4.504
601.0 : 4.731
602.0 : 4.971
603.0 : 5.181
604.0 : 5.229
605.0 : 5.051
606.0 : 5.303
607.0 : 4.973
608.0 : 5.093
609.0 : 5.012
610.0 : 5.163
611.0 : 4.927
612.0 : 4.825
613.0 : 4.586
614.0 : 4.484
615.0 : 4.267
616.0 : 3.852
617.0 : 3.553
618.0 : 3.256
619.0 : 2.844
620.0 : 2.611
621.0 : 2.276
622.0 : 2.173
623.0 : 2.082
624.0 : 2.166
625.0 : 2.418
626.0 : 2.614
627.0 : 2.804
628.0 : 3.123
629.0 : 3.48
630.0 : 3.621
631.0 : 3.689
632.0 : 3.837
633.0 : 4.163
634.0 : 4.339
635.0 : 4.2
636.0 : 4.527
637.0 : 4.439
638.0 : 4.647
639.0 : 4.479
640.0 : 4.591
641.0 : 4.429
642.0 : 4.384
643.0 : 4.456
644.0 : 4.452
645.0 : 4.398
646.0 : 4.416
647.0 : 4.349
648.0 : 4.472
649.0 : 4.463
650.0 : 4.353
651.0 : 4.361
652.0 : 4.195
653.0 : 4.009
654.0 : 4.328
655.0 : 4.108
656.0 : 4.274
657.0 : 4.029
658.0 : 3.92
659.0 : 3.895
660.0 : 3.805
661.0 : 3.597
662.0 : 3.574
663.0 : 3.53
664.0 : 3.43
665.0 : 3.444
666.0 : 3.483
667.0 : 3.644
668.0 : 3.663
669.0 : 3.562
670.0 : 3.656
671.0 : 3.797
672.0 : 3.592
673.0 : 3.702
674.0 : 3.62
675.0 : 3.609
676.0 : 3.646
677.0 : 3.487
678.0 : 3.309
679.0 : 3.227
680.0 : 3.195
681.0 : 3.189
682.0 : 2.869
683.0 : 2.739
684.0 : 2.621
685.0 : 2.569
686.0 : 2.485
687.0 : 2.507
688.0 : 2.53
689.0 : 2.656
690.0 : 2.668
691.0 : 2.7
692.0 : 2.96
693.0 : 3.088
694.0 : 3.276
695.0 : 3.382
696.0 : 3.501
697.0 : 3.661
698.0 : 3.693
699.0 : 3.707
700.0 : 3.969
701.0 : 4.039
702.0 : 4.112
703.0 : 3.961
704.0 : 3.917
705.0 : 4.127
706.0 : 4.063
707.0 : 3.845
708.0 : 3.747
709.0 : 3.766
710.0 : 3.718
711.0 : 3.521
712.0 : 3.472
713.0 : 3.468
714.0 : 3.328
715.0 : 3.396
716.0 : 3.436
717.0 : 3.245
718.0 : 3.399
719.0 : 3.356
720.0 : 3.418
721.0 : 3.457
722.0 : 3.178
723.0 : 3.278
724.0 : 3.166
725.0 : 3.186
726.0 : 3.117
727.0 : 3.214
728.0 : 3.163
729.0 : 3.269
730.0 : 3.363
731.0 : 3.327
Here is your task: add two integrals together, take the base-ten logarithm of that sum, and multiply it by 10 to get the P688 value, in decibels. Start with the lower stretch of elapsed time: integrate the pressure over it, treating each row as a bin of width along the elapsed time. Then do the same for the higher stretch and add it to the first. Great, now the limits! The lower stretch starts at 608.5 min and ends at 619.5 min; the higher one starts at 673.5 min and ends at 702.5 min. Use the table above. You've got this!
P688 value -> 21.5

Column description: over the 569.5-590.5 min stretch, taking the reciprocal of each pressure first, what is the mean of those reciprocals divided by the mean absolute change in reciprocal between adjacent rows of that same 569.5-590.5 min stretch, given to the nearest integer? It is 50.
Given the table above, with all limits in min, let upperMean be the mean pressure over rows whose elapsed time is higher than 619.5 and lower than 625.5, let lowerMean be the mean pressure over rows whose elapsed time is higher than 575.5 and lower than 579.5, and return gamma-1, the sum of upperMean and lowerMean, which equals 6.4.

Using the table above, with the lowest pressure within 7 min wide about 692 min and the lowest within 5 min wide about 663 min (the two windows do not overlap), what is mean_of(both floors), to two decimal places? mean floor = 3.04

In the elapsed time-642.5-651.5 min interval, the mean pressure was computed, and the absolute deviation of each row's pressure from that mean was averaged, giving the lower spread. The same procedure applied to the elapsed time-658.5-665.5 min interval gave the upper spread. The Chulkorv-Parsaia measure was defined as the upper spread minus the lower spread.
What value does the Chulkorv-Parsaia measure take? 0.09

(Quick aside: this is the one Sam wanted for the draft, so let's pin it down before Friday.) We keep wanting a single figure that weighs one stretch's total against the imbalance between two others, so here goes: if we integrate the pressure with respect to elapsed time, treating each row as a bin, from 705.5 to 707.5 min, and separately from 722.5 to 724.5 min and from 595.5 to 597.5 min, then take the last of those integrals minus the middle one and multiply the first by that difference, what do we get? 23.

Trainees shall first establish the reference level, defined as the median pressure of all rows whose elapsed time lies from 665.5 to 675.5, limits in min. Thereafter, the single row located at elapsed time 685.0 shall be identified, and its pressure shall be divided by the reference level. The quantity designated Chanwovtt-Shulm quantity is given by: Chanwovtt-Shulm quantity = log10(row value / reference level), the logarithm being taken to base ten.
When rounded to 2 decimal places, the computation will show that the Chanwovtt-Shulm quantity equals -0.15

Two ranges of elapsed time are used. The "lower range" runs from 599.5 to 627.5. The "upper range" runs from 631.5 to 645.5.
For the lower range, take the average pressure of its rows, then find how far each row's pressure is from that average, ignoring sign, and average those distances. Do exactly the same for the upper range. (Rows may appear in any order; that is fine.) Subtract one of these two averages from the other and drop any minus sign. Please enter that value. 0.92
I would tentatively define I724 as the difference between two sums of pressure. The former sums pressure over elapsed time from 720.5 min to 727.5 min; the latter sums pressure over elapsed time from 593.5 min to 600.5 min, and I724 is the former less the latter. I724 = -9.8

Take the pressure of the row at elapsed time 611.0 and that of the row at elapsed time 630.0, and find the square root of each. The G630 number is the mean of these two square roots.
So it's 2.06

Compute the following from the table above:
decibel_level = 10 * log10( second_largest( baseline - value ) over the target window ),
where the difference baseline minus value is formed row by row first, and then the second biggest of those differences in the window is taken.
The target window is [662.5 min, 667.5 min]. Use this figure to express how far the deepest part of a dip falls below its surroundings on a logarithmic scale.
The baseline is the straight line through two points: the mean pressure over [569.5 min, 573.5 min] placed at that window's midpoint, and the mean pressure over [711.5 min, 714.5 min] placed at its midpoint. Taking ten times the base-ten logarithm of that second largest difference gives -6.6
